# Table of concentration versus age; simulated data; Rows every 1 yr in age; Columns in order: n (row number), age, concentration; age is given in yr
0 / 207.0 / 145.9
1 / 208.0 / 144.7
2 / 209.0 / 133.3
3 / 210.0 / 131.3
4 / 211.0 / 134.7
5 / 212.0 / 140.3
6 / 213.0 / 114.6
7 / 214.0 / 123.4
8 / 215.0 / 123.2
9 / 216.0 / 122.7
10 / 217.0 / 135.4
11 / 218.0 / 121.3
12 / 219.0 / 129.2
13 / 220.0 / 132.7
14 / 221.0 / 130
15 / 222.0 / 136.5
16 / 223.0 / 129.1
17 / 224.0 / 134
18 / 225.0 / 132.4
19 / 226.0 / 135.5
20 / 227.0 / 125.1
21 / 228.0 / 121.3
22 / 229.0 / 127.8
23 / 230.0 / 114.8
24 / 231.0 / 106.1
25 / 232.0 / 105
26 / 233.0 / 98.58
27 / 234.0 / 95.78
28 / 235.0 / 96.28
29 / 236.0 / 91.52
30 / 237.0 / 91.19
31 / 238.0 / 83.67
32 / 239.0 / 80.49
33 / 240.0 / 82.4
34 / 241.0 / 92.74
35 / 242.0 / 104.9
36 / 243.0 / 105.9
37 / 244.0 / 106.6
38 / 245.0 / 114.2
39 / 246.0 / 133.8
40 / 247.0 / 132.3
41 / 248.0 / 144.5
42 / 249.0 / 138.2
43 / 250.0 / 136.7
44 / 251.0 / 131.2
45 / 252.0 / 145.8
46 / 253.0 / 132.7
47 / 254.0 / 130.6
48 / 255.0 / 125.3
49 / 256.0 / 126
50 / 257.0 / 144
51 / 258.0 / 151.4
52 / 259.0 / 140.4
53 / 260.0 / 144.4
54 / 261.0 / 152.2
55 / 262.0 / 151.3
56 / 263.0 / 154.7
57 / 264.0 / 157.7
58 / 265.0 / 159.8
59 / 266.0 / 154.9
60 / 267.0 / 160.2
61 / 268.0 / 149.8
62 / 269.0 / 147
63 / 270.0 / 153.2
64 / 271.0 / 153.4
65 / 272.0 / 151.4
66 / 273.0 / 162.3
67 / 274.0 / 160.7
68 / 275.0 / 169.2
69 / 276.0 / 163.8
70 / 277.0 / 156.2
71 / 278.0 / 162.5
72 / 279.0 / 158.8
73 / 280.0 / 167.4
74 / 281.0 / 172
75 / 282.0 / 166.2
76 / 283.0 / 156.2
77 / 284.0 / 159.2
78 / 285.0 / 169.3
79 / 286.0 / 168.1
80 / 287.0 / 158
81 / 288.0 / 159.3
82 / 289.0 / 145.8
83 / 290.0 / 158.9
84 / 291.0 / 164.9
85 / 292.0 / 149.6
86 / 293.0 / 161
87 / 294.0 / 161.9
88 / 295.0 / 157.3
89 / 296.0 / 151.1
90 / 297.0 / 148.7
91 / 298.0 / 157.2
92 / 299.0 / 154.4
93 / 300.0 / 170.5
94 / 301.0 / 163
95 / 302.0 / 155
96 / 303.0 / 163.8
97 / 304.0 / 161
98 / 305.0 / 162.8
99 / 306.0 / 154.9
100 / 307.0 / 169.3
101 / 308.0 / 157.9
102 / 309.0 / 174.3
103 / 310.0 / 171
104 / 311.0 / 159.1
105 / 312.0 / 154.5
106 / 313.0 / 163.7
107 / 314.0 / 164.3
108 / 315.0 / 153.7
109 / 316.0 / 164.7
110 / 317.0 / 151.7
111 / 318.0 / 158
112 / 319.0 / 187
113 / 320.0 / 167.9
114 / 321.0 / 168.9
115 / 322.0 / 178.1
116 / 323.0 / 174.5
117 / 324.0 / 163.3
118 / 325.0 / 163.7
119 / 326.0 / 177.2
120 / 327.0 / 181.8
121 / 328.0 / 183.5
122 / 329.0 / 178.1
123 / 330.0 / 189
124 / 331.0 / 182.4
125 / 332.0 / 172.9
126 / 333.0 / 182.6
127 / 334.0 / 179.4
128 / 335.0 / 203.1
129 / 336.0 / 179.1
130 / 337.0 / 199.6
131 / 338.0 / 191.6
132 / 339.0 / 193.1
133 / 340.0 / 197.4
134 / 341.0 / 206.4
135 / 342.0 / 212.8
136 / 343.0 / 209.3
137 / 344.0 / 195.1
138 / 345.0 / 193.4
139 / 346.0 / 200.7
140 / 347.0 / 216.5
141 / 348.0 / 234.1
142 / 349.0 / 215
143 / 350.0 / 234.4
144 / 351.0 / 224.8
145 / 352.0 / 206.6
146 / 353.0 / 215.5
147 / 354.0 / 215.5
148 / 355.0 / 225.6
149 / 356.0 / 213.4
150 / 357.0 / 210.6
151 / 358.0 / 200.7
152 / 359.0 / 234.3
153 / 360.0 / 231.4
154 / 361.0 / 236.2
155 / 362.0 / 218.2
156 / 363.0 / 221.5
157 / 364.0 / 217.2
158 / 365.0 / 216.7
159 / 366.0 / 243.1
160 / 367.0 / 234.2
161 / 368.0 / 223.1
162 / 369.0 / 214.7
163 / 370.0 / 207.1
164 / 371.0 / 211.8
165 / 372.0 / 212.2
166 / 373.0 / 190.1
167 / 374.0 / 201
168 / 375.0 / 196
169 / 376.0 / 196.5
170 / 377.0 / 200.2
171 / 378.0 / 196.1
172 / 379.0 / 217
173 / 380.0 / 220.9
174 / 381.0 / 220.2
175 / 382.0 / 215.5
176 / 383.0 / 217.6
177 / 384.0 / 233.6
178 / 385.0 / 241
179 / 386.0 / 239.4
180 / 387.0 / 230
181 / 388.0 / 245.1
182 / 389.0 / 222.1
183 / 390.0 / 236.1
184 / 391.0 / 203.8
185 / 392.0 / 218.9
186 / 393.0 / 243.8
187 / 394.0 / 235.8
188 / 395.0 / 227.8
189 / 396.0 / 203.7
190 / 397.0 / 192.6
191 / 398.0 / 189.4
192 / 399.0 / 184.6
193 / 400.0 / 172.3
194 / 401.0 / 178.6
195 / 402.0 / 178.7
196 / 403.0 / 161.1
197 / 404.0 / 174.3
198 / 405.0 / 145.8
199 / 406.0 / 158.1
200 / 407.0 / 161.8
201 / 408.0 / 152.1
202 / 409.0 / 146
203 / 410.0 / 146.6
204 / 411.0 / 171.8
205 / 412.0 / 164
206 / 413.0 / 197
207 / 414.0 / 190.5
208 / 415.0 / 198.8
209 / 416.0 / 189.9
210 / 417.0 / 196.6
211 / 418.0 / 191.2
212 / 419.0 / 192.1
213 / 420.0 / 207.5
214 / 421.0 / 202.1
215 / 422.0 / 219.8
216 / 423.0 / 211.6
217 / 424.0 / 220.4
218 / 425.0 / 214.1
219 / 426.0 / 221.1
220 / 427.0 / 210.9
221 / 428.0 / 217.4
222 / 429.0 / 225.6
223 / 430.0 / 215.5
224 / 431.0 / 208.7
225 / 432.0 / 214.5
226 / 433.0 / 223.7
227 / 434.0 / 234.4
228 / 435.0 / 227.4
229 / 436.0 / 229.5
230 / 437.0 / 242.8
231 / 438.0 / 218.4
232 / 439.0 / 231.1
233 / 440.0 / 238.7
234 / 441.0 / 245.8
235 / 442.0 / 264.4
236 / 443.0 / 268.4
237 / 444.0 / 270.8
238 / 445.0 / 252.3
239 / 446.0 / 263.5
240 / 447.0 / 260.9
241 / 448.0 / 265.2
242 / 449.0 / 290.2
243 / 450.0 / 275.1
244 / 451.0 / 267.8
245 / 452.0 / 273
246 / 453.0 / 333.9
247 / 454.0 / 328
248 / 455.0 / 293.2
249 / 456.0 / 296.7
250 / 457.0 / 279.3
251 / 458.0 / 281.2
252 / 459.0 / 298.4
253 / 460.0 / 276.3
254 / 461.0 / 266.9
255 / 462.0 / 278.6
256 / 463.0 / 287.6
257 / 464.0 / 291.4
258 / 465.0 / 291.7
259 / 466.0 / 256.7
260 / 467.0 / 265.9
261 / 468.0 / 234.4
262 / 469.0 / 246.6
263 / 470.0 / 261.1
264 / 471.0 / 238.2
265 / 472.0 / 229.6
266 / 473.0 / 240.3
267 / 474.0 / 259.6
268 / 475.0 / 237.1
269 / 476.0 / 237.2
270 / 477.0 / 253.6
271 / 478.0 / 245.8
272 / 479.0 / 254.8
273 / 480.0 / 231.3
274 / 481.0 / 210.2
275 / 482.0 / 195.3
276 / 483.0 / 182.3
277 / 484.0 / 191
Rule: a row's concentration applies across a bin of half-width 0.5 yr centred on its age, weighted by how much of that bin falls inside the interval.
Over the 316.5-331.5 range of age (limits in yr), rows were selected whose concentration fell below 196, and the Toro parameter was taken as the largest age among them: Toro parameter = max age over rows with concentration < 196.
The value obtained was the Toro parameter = 331.0 yr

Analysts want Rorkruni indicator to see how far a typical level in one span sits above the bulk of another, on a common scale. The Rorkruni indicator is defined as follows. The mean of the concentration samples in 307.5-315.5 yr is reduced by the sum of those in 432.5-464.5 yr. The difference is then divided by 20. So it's -420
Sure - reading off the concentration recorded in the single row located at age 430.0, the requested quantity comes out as 215.5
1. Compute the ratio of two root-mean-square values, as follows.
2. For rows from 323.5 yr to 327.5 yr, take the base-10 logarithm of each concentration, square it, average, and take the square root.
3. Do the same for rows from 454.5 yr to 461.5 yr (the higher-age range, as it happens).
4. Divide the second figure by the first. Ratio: 1.10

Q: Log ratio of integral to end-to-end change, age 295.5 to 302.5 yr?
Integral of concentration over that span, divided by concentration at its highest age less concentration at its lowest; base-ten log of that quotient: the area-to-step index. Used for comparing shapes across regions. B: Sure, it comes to 2.5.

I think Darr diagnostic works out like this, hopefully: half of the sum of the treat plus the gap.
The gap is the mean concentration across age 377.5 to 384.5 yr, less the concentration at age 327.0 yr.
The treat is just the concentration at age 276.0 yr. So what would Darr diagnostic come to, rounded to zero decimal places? 100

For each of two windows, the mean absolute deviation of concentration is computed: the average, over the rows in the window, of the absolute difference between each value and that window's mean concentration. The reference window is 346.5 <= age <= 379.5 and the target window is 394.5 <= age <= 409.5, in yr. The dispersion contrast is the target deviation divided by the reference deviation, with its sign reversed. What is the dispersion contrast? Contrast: -1.7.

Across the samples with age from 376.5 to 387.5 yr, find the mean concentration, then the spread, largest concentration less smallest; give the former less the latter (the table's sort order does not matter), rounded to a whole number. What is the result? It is 176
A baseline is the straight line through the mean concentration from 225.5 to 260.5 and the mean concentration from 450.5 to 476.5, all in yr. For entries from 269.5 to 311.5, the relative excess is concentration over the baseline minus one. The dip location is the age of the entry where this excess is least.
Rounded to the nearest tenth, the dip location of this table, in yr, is 297.0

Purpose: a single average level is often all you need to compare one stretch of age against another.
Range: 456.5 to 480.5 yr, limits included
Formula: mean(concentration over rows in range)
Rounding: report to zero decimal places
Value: 260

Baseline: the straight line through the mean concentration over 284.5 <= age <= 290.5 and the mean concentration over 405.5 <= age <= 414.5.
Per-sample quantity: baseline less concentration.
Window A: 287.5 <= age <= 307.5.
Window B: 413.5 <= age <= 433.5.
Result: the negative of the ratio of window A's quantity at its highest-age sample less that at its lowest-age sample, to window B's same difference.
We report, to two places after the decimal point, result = -0.28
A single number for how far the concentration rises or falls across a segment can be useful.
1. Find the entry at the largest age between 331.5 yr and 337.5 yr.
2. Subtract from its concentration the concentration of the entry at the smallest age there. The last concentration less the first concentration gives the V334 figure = 27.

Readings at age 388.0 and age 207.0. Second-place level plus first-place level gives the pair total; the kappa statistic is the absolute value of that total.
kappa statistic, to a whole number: 391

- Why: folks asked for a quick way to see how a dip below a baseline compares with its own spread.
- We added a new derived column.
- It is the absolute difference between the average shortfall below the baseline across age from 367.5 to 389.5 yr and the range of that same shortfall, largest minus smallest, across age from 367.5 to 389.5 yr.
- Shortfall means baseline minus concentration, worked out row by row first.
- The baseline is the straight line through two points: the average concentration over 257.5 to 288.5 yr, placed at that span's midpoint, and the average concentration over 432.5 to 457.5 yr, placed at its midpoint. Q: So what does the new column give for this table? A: 39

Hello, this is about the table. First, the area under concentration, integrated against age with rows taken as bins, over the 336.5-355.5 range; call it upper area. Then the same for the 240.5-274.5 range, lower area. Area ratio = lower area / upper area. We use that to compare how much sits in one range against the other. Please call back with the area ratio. 1.2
